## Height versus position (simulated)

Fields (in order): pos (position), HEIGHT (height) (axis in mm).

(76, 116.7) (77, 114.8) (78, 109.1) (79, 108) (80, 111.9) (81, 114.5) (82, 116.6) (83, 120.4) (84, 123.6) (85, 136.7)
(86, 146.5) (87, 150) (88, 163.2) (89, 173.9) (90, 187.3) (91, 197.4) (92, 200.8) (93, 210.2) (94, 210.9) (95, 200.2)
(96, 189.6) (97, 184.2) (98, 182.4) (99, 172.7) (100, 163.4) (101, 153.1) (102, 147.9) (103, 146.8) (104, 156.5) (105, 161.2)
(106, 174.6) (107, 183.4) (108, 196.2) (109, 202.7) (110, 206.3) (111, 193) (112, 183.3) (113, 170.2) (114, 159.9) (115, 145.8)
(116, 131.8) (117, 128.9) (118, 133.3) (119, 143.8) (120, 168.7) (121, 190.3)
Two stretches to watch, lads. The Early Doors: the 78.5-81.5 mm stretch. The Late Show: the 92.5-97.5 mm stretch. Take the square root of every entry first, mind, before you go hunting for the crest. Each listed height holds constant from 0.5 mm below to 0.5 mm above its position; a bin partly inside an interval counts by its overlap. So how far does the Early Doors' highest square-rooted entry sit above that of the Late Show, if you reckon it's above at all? -4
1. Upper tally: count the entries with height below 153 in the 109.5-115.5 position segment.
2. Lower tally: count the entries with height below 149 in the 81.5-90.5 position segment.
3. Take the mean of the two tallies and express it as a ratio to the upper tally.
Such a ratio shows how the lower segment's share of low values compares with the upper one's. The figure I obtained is 3.0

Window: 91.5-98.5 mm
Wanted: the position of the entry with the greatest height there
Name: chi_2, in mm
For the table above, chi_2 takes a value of 94 mm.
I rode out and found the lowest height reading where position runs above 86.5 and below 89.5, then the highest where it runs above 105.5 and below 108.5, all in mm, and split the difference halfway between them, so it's 173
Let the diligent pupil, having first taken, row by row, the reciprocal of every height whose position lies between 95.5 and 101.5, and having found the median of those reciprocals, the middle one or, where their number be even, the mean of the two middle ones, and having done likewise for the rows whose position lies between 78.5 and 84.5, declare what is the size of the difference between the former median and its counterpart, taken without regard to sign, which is 0.0030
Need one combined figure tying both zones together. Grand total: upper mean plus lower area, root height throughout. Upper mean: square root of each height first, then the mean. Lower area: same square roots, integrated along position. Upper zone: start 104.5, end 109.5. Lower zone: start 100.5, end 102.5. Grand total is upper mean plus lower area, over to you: 38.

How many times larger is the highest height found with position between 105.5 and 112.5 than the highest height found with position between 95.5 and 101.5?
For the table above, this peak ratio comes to 1.1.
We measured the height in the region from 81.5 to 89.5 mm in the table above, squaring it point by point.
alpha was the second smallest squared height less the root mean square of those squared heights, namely -6624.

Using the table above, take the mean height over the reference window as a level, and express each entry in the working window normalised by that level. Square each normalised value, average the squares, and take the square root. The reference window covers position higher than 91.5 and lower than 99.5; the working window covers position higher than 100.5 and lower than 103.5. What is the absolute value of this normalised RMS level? 0.77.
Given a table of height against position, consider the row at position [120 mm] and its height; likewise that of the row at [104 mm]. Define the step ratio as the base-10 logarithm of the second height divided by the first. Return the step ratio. -0.03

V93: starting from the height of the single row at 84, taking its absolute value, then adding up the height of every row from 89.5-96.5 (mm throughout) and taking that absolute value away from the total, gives 1273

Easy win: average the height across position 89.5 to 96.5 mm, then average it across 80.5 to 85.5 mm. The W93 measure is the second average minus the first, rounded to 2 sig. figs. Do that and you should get -77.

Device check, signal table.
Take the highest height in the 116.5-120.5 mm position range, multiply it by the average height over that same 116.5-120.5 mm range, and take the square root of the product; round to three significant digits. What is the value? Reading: 156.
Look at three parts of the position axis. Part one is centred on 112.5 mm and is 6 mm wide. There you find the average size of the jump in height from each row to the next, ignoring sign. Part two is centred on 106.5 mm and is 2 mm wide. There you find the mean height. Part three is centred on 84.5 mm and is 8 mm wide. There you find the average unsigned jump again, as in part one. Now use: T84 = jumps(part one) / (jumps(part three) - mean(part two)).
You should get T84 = -0.070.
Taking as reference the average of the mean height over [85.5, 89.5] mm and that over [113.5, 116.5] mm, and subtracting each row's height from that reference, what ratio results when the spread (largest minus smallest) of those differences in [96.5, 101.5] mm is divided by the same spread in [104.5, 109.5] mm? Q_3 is 0.7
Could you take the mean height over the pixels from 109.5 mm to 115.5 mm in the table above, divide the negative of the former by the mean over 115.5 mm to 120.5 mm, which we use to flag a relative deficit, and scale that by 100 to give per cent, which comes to -125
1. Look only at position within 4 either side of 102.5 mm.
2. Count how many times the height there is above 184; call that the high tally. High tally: 0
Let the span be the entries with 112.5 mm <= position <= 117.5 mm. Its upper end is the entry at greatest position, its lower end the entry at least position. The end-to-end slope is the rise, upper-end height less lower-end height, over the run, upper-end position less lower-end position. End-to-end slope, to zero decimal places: -10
